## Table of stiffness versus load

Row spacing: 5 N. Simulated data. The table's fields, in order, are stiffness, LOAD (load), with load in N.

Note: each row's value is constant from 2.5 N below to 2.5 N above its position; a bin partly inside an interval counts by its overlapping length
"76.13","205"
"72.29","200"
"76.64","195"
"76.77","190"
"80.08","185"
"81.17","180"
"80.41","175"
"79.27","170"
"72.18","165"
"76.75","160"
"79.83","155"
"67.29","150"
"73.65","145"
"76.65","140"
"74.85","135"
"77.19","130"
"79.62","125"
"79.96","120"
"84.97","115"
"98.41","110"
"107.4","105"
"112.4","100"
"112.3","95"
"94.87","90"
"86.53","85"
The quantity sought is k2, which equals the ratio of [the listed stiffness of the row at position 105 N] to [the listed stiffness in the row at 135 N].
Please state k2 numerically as 1.43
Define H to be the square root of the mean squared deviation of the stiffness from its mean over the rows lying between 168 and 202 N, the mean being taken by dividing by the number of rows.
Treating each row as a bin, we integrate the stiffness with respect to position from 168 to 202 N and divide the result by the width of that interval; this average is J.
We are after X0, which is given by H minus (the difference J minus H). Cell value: -72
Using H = 2.9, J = 78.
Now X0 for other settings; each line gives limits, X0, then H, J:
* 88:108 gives -93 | 7.1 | 107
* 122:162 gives -68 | 3.7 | 76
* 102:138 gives -64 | 11.3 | 86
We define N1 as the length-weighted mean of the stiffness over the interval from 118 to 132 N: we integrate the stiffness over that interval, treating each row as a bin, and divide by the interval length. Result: 79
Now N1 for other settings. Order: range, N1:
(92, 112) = 108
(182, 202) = 77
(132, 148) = 75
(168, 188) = 80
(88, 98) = 104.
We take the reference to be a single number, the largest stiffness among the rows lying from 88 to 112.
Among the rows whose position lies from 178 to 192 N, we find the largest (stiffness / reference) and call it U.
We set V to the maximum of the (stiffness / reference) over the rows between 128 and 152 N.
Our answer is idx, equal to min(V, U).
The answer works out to 0.687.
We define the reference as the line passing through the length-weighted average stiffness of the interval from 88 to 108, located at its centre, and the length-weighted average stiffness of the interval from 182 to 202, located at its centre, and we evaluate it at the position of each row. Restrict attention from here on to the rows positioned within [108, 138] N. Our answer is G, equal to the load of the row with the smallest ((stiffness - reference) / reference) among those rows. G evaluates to 135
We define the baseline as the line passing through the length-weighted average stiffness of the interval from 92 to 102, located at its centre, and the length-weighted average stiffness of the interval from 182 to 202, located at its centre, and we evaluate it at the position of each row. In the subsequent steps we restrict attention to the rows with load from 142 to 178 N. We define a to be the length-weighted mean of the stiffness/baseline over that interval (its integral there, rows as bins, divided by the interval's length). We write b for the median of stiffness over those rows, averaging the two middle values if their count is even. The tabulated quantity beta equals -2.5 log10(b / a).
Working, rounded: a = 0.86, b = 77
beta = -4.88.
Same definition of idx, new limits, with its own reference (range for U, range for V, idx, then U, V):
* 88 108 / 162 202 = 0.722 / 1.00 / 0.72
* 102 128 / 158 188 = 0.722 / 0.96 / 0.72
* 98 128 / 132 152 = 0.682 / 1.00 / 0.68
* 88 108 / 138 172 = 0.710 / 1.00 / 0.71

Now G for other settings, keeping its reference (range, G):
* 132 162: 150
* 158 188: 165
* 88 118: 115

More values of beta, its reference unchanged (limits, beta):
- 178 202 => -4.71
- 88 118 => -5.11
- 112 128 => -5.01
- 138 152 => -4.95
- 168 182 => -4.80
